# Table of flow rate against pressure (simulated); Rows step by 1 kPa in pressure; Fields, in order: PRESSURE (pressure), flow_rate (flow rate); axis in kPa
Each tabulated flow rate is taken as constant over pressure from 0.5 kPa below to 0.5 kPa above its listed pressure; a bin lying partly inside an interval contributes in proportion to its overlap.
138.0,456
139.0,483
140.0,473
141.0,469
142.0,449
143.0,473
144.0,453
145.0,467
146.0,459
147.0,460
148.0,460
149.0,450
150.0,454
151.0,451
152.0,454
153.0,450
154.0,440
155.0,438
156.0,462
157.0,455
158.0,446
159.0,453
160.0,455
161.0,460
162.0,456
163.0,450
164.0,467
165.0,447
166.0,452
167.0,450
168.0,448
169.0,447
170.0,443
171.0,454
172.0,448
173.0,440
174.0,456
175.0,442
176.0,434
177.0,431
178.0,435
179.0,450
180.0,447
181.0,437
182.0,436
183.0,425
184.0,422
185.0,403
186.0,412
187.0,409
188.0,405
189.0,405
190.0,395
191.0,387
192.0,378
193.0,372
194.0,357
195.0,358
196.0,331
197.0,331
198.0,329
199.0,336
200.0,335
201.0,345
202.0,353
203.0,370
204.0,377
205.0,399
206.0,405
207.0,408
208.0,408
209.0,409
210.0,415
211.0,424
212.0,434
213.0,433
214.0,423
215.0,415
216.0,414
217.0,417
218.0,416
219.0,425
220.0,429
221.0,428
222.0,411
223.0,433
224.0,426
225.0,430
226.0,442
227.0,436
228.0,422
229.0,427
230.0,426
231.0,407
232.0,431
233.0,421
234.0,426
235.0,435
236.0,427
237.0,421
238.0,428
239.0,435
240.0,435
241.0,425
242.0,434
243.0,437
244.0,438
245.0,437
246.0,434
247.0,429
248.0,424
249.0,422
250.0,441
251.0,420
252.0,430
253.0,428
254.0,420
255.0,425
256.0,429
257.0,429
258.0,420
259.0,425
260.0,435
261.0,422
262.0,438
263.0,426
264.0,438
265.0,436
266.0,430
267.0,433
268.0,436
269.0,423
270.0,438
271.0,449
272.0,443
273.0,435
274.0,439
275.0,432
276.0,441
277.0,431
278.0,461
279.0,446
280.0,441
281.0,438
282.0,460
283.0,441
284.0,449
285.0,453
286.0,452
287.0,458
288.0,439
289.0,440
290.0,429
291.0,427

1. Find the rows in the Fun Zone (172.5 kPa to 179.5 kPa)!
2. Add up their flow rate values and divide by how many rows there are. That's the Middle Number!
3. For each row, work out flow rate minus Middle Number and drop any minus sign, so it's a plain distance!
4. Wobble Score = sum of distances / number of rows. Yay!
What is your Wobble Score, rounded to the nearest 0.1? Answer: 7.0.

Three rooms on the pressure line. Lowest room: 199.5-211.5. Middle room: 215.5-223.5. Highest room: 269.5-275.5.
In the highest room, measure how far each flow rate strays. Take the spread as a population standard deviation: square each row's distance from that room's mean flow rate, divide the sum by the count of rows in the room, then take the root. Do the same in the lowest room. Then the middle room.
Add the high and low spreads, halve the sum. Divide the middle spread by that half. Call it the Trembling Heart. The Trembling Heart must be 0.4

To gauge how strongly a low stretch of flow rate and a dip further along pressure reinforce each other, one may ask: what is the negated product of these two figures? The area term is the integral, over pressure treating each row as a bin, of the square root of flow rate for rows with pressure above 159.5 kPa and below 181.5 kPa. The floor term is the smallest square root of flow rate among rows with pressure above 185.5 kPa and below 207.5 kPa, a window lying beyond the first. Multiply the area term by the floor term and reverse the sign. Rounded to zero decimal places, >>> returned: -8443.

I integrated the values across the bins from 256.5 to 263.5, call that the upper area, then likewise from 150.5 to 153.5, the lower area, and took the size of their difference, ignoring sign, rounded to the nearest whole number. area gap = 1640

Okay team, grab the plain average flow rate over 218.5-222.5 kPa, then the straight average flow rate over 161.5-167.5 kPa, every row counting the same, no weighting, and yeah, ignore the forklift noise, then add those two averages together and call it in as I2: 877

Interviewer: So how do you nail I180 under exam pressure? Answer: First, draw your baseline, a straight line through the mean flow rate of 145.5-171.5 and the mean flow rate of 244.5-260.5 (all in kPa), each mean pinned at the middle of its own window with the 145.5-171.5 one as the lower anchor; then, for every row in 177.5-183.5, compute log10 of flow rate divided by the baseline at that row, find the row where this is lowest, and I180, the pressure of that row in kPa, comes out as 183.0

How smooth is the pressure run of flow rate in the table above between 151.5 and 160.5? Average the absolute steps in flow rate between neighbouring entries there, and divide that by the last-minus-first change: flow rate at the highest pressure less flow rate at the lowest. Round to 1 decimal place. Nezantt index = 8.1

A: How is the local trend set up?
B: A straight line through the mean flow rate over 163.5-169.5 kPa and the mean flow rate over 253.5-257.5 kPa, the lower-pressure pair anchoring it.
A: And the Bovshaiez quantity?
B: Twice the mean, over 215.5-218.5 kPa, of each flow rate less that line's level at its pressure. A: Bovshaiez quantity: -43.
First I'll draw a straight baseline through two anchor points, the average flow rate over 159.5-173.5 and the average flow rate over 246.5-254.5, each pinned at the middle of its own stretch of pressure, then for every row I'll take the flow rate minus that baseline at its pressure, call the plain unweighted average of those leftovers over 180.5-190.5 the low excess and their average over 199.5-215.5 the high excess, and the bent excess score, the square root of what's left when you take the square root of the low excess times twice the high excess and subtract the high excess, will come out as 10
